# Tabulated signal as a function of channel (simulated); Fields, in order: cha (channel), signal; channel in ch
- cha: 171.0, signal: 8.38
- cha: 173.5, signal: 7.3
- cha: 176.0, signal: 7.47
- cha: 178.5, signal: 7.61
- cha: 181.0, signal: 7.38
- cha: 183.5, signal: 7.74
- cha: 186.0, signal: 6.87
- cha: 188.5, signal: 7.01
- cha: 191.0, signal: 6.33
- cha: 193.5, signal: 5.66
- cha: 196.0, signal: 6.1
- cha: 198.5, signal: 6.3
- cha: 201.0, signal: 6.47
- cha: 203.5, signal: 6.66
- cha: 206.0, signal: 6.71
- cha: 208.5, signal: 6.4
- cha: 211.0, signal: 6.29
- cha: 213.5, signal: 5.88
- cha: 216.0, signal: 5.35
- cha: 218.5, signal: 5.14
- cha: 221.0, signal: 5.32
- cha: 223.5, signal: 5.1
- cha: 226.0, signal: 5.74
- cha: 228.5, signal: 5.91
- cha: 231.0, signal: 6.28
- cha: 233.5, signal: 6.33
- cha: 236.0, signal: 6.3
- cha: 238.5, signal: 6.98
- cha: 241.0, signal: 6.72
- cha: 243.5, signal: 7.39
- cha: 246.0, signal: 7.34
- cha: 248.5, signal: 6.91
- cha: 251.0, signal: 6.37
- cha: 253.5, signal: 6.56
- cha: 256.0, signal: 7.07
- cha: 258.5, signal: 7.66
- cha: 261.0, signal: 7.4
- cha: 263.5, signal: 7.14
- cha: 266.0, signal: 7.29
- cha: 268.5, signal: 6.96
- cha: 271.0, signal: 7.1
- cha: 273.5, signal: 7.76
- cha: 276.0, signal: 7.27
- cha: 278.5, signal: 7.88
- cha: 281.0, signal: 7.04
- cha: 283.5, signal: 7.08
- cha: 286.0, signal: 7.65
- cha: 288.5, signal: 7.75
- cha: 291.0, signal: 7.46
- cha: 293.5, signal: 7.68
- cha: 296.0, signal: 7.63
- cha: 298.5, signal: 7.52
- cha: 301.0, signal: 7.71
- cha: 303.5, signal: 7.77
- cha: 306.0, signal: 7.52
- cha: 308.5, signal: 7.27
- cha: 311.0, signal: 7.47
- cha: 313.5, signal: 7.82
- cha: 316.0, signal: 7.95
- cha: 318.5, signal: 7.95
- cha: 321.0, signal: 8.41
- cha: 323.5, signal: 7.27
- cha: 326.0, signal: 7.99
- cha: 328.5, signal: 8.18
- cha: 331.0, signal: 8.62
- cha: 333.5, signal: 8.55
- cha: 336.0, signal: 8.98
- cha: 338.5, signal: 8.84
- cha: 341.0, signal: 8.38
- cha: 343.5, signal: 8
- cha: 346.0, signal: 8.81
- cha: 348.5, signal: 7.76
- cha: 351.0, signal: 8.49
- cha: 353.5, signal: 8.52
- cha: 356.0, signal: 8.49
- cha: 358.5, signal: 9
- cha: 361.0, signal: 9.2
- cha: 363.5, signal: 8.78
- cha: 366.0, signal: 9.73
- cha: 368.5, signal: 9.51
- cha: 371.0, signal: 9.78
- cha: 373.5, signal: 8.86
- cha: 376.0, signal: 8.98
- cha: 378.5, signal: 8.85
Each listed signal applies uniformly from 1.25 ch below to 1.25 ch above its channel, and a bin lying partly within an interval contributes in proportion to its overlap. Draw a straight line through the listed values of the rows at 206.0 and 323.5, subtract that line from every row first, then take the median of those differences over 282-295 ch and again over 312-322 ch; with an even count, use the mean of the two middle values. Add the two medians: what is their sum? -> 1.3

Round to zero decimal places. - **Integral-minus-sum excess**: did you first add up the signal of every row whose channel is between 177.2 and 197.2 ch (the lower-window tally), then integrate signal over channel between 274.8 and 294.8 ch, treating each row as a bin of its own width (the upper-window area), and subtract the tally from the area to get 95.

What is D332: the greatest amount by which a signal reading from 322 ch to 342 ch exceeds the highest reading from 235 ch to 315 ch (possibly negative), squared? 1.2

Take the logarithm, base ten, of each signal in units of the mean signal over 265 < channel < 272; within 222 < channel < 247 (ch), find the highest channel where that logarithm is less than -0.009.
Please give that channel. 241.0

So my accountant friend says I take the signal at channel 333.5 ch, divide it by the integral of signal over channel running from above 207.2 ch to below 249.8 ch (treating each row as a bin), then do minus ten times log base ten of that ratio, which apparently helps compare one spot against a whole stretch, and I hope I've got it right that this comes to 14.9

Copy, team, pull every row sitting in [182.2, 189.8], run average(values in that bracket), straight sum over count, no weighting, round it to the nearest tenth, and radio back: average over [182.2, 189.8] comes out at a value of 7.2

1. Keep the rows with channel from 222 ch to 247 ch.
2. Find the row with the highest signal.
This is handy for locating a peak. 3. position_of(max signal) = 243.5 ch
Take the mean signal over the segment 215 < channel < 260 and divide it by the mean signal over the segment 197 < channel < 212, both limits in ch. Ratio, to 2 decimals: 0.98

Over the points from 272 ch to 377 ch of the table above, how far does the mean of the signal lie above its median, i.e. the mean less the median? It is 0.20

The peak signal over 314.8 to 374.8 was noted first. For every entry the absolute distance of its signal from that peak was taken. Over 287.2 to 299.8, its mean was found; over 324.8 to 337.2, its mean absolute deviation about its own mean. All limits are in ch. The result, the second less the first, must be -1.9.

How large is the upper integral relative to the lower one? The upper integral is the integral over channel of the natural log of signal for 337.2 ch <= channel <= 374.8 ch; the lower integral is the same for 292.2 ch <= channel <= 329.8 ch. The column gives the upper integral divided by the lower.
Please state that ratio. 1.06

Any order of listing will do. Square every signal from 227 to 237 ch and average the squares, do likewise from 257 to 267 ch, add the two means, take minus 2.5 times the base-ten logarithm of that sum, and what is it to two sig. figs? -4.9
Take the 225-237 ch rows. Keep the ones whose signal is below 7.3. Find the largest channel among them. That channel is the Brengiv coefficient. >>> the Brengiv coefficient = 236.0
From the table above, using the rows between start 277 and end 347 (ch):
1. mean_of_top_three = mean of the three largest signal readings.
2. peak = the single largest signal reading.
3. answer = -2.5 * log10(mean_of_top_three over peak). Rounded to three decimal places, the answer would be 0.013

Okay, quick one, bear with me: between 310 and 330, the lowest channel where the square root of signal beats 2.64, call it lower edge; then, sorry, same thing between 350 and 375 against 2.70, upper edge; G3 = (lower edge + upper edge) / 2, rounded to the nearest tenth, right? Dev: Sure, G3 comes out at 331.0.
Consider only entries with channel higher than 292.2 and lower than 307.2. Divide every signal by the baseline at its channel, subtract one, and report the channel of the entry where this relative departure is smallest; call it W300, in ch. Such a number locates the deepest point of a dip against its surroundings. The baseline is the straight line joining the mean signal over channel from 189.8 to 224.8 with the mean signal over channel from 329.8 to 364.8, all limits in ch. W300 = 306.0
